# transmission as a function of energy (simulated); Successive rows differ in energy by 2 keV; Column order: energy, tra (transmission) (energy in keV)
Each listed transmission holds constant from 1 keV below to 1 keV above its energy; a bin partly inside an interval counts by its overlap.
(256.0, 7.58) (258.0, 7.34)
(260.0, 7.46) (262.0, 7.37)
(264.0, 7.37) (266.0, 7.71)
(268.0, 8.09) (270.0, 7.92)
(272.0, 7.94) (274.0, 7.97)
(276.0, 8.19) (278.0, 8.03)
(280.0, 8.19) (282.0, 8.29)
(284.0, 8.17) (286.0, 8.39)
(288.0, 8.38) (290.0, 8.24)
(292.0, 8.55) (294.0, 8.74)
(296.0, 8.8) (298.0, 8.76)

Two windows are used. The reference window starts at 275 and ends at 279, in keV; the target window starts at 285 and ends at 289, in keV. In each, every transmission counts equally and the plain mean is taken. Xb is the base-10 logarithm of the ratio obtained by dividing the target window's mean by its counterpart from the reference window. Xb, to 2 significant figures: 0.014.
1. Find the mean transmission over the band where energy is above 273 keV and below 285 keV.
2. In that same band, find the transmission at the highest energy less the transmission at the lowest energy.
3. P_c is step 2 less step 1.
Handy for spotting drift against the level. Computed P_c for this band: -7.9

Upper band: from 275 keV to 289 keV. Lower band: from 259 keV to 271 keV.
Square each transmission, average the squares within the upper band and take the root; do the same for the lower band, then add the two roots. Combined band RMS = 15.9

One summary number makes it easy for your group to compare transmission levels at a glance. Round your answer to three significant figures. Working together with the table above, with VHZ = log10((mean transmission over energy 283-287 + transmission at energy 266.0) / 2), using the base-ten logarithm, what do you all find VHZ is 0.903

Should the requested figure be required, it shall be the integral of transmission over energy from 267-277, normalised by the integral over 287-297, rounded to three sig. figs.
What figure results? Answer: 0.939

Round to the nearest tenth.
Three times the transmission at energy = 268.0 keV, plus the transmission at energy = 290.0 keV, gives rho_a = 32.5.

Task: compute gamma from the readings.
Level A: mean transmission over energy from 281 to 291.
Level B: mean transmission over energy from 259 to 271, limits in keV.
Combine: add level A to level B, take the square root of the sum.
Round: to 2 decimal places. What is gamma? 3.99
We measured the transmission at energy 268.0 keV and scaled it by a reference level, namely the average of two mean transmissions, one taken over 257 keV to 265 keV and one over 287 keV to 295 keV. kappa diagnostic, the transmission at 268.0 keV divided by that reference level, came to 1.02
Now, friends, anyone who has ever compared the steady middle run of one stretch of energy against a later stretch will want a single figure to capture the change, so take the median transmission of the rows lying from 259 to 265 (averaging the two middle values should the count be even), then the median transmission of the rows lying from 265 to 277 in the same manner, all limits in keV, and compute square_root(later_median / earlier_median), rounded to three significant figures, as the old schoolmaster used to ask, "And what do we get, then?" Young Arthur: 1.04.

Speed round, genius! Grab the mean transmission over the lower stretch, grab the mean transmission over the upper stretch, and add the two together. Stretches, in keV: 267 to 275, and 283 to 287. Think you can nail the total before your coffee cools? 16.3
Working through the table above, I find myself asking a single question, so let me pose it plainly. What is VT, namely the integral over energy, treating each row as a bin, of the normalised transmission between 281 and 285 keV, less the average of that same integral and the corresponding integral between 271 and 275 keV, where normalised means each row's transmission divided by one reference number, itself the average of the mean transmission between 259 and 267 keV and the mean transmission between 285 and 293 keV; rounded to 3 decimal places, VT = 0.069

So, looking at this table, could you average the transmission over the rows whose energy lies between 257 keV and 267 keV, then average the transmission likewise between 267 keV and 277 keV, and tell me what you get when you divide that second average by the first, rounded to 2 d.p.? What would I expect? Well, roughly 1.08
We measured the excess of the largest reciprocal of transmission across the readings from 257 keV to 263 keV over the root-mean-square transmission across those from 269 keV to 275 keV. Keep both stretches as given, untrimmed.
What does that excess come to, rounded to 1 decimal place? -7.8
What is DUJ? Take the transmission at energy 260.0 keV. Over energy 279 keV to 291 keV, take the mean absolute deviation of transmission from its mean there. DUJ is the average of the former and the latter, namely 3.77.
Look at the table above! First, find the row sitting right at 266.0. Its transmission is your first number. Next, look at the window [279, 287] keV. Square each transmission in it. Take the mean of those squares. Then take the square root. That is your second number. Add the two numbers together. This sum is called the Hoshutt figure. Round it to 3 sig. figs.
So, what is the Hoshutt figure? 16.0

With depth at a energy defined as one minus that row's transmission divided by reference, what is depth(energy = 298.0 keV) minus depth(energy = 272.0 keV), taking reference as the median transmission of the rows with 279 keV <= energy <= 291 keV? -0.10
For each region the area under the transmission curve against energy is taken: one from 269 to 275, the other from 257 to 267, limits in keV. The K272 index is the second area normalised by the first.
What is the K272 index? 1.56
